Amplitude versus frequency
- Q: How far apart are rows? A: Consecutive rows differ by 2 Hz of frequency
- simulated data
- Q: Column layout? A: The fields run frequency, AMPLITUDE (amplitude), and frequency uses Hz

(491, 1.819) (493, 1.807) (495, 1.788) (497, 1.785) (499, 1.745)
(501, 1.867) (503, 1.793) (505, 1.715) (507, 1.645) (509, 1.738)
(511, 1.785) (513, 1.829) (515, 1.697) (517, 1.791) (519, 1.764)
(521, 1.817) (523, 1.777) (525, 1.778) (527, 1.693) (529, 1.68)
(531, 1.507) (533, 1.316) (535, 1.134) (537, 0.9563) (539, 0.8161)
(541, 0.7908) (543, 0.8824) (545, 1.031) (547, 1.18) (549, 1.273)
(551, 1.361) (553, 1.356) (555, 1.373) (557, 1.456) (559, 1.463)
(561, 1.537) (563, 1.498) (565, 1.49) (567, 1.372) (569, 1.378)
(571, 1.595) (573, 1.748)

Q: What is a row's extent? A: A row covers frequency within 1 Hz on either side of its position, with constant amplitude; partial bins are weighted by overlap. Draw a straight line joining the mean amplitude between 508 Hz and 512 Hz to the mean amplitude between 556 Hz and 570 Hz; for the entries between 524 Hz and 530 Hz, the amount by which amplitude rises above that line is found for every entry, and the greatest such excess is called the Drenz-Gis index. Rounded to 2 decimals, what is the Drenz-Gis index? 0.10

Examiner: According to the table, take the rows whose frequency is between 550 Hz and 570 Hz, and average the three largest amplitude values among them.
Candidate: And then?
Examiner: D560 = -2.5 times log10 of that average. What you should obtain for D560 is -0.45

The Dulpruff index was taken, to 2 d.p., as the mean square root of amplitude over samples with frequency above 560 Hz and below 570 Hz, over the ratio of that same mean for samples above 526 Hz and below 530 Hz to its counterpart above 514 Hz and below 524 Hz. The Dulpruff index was 1.24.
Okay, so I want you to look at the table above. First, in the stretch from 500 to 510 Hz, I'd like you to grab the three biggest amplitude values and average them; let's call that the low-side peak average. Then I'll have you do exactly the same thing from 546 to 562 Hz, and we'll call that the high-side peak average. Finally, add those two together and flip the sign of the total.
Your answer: -3.28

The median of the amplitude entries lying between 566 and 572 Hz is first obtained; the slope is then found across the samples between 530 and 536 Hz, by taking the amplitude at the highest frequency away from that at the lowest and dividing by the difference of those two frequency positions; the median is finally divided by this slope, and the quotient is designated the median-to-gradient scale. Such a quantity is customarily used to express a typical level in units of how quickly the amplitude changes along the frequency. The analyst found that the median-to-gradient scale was -15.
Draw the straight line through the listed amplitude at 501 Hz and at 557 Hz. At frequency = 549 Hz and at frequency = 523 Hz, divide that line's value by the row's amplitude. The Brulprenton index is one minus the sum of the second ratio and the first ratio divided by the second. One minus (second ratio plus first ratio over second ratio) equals -1.20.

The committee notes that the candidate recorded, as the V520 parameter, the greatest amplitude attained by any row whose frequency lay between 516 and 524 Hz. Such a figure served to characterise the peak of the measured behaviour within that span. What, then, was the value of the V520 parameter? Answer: 1.817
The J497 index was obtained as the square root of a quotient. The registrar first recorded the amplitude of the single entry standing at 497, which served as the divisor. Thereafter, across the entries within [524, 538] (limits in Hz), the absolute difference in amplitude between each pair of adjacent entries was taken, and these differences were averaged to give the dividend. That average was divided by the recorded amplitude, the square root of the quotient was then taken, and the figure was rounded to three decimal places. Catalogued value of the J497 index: 0.277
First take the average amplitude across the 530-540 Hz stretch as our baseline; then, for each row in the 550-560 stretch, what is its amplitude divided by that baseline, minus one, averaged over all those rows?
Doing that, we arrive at 0.22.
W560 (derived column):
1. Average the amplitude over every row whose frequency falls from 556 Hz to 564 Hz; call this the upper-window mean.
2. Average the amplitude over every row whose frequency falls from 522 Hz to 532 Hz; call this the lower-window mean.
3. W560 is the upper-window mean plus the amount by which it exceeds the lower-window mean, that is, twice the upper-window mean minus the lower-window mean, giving 1.3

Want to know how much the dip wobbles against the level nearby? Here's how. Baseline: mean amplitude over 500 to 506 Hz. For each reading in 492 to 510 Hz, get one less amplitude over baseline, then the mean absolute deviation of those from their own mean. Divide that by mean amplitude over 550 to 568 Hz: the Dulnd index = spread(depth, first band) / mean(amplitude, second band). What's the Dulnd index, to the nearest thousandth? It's 0.019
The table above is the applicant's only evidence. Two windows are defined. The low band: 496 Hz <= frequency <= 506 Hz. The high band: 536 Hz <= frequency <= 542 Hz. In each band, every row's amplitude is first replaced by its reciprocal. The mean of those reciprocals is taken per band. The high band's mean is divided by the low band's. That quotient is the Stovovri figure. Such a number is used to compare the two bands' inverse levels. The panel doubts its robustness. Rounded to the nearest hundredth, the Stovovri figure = 2.10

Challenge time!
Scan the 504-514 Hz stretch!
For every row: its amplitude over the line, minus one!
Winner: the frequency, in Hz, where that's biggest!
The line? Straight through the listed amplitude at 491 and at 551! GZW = 513 Hz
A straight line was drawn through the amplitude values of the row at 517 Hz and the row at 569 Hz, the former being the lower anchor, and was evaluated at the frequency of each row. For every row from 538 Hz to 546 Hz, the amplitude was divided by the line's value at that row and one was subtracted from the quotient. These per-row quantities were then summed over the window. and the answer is -1.8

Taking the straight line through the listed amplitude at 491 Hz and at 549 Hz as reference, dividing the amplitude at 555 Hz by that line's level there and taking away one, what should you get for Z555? 0.13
